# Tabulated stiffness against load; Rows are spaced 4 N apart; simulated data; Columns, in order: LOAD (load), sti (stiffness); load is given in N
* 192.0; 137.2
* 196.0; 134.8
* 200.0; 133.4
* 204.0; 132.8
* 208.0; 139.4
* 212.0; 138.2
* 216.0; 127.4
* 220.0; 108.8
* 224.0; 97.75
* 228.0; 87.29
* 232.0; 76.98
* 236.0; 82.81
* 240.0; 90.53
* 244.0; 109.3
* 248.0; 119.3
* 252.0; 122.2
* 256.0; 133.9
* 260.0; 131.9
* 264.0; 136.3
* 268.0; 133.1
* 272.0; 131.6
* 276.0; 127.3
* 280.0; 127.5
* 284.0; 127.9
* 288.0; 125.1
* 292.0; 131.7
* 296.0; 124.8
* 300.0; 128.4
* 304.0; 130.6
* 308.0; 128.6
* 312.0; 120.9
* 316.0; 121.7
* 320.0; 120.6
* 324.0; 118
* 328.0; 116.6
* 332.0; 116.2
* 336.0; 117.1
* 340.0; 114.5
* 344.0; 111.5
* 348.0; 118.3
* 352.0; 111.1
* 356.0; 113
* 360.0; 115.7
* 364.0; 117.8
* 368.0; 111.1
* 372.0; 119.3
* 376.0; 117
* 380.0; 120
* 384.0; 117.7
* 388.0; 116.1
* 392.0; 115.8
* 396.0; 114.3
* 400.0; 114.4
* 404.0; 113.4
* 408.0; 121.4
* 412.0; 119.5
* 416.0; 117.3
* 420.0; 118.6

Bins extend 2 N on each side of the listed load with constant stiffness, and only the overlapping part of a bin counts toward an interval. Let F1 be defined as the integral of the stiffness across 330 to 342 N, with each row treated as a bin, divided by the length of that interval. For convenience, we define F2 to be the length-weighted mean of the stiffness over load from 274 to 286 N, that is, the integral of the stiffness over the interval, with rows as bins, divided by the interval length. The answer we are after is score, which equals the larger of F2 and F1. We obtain 128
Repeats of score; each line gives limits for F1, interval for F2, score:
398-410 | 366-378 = 116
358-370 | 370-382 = 119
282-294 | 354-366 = 128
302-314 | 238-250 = 127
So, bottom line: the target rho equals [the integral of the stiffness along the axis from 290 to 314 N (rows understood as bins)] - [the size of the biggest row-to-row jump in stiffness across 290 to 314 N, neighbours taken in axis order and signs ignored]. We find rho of 3052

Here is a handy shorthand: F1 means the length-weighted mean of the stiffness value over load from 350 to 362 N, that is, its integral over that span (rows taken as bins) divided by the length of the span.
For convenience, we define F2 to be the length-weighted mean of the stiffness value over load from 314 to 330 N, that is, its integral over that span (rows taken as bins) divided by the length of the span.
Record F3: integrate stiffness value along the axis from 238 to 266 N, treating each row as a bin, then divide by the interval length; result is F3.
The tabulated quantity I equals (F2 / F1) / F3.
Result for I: 0.0087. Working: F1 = 113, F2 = 119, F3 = 120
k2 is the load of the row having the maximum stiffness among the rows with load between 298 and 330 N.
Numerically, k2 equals 304.0 N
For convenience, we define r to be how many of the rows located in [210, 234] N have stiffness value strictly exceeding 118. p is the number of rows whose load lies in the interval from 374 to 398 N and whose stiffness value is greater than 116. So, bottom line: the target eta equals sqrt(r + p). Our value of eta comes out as 2.45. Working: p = 4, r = 2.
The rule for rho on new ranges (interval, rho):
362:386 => 2803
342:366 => 2742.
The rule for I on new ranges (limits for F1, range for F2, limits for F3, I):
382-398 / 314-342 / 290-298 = 0.0079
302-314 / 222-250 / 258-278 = 0.0057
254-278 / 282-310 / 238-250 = 0.0091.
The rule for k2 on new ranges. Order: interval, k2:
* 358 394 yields 380.0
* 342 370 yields 348.0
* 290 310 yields 292.0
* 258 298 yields 264.0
